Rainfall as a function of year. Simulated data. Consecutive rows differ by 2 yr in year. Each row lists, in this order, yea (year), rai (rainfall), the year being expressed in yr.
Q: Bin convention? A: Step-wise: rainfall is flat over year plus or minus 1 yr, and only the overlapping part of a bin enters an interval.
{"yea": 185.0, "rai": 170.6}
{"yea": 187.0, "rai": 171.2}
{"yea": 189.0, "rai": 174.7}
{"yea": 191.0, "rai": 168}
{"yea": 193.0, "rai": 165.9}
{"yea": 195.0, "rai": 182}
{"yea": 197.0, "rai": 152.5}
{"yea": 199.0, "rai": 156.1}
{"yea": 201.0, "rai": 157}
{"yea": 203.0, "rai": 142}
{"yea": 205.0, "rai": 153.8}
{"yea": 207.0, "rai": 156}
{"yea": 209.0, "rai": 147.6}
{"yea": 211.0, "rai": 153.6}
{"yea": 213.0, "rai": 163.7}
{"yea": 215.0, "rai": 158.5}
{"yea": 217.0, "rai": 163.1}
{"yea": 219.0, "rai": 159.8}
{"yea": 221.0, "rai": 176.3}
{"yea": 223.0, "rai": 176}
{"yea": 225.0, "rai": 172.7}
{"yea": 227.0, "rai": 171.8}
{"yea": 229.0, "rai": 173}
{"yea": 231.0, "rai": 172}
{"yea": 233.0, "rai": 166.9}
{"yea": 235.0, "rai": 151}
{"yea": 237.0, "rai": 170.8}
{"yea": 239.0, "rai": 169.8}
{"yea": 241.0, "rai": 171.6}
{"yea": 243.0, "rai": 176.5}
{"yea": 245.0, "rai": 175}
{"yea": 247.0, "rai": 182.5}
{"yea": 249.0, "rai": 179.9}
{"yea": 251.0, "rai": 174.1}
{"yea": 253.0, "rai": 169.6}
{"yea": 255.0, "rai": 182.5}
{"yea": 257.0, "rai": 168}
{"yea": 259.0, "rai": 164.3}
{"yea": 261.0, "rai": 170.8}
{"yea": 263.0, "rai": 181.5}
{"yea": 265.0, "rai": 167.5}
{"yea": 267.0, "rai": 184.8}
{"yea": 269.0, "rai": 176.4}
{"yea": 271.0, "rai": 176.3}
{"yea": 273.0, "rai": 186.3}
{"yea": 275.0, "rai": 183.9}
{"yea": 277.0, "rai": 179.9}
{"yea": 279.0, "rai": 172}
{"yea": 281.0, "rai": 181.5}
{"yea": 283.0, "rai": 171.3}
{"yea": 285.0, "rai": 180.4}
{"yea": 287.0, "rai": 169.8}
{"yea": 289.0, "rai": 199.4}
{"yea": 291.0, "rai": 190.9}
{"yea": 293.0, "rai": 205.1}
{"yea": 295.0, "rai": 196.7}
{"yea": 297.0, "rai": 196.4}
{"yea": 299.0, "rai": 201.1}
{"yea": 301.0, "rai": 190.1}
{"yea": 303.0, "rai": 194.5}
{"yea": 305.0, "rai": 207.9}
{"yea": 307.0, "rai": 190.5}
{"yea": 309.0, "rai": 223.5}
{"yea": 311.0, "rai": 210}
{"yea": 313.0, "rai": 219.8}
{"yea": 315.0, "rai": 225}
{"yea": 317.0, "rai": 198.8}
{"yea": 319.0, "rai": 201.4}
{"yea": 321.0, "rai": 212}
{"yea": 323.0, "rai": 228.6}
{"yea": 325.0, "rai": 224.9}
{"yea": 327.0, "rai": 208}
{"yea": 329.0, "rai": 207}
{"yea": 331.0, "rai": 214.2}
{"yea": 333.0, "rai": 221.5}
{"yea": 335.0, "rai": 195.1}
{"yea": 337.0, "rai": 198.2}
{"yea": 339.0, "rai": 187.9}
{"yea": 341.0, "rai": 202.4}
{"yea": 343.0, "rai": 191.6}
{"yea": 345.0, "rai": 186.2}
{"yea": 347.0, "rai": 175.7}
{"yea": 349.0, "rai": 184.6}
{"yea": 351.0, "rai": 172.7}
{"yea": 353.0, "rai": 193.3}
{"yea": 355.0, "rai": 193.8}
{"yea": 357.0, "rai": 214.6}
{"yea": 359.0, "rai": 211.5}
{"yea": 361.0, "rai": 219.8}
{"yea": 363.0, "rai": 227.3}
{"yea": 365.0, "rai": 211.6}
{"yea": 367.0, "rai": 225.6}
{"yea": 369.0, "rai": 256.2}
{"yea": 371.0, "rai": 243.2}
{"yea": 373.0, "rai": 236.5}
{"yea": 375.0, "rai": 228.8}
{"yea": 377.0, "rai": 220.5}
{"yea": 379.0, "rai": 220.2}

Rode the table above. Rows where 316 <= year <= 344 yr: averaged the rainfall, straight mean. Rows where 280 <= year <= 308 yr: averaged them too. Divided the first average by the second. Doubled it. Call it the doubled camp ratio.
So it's 2.16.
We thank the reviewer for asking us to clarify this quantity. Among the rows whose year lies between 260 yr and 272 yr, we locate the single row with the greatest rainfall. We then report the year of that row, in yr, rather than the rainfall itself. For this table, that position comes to 267.0 yr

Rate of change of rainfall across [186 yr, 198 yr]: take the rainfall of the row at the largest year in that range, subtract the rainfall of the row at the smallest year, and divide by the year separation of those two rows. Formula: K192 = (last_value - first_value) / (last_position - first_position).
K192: -1.9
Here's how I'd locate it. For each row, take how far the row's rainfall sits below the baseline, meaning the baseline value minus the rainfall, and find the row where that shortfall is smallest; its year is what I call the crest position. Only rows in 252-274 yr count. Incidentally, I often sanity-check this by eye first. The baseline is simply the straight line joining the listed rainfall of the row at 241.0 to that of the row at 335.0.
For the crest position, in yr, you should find 255.0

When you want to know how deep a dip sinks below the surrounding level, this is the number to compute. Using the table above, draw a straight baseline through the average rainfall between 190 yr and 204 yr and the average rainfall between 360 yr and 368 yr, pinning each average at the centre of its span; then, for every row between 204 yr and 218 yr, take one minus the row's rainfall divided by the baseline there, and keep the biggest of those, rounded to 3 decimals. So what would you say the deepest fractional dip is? 0.105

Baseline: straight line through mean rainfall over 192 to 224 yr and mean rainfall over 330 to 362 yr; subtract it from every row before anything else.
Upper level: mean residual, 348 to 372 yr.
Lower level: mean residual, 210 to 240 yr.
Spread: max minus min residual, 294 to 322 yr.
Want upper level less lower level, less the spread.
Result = -23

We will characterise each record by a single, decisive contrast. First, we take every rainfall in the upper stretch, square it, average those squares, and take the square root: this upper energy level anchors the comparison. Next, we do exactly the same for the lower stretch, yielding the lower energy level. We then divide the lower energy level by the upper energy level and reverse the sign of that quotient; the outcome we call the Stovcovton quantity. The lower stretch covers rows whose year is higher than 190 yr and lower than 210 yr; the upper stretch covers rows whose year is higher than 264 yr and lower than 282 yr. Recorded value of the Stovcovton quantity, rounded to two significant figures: -0.89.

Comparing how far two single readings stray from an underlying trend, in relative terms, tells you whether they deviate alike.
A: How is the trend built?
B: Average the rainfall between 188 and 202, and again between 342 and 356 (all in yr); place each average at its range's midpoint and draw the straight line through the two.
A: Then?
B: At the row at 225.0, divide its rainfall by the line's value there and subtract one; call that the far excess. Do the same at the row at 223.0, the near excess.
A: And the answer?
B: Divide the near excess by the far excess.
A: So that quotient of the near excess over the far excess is 2.0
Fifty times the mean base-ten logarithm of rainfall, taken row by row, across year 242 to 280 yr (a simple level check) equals 112.3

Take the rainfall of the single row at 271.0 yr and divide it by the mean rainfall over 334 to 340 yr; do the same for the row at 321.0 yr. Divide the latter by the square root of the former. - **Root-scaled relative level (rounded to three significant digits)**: 1.15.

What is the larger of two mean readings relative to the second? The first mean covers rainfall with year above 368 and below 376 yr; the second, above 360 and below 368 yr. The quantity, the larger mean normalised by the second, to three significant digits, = 1.09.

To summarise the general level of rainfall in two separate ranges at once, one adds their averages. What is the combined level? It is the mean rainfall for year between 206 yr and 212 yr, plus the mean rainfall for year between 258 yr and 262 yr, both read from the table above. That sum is 320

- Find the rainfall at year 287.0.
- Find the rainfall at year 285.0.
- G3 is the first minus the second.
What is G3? -11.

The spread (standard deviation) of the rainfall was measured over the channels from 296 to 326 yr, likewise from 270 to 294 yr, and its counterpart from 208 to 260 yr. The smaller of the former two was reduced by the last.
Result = 2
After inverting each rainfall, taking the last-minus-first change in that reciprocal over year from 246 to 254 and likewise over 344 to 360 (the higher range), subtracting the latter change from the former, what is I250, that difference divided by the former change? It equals 3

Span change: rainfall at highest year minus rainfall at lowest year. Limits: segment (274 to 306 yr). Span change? 24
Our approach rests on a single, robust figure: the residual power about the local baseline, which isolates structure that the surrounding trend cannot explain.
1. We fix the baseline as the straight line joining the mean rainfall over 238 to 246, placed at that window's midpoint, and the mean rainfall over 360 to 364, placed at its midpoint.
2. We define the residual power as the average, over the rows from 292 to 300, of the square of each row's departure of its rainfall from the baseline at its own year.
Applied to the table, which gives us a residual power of 32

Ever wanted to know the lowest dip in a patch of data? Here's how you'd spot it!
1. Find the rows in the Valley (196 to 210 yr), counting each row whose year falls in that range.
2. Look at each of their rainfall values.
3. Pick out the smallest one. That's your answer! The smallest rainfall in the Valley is 142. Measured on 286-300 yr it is 169.8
